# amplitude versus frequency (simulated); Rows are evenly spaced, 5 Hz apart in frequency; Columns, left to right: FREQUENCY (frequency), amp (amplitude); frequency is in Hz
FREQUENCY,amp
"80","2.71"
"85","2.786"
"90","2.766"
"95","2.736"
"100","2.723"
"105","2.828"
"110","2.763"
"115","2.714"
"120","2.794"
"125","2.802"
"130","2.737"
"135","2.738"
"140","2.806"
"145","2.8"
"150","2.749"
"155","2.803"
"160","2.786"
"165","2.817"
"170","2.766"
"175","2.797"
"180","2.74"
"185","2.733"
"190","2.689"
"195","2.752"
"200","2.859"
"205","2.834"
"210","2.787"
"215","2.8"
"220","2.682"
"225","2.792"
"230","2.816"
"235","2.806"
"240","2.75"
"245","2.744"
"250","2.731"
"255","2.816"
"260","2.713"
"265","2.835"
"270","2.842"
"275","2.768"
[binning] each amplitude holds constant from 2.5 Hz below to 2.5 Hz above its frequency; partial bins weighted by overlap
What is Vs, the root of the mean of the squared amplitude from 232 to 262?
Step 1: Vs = 2.76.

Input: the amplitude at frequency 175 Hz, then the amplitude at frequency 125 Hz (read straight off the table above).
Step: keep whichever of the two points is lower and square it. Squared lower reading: 7.82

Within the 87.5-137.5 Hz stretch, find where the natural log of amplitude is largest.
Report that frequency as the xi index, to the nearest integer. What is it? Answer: 105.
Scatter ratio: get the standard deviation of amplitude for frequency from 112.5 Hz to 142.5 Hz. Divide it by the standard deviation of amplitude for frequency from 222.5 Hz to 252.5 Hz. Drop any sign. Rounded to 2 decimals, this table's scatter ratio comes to 1.12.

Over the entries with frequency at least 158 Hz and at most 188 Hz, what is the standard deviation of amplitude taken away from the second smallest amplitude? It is 2.71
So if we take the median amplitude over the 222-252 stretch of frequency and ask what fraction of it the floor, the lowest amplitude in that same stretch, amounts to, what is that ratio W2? 0.986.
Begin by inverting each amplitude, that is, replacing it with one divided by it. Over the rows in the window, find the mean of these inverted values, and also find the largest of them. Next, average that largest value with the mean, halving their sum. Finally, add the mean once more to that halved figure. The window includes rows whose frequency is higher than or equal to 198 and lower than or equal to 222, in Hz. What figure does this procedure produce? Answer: 0.724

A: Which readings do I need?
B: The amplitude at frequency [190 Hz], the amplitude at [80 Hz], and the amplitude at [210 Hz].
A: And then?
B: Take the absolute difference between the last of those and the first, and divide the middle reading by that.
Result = 28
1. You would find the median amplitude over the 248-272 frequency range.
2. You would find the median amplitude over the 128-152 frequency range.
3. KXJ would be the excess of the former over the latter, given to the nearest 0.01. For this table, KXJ 0.07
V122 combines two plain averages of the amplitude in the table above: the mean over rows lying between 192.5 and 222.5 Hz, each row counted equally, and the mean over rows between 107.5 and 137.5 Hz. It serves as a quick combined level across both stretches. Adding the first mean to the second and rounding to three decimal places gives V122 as 5.544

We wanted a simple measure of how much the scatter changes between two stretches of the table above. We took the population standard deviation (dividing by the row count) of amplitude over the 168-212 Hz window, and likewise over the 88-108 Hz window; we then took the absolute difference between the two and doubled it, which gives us 0.0182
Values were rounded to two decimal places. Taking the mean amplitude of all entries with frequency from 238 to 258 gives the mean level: 2.76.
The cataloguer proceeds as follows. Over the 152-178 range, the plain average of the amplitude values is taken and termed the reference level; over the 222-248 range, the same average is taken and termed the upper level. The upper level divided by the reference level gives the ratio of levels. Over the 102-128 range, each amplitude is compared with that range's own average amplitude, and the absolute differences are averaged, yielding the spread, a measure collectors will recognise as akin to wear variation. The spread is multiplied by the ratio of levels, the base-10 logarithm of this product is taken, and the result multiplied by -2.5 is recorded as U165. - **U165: 3.70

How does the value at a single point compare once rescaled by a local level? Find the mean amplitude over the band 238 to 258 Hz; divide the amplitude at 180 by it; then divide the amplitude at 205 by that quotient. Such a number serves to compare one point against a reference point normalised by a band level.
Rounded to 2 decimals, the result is 2.85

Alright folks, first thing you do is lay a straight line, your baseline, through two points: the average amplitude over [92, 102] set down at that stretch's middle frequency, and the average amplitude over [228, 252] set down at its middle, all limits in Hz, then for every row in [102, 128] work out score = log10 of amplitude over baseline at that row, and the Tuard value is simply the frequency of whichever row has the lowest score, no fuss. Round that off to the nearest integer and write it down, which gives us 115 Hz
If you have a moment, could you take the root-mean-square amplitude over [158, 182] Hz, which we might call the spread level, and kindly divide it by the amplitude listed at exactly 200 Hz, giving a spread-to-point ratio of 0.97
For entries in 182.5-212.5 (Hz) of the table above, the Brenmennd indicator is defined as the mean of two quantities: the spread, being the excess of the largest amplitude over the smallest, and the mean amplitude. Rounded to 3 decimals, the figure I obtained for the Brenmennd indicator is 1.473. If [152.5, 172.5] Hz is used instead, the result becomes 1.422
